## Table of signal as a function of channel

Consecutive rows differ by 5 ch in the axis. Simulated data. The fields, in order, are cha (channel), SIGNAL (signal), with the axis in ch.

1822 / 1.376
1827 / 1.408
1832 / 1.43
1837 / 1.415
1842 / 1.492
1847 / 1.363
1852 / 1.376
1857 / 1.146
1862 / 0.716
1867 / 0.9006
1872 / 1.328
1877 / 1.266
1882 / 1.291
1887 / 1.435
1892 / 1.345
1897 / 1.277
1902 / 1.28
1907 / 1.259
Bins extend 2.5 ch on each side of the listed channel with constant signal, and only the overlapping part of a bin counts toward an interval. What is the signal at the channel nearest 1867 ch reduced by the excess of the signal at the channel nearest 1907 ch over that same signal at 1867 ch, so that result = 0.54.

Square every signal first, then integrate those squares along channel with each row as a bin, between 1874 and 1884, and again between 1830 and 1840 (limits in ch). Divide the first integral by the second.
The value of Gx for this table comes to 0.81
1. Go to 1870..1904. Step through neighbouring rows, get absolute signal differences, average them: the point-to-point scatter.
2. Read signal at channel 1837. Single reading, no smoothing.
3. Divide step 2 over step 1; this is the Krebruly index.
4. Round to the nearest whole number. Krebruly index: 22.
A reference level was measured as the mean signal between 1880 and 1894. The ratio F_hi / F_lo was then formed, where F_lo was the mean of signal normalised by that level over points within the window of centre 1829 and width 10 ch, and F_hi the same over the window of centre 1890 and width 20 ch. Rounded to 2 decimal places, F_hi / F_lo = 0.94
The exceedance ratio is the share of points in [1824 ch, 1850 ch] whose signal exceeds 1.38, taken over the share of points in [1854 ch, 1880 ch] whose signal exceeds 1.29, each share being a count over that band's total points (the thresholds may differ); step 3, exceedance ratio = 4.0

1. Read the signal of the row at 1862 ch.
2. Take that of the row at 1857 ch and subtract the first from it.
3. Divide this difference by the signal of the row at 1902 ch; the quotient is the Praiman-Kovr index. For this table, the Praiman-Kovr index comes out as 0.34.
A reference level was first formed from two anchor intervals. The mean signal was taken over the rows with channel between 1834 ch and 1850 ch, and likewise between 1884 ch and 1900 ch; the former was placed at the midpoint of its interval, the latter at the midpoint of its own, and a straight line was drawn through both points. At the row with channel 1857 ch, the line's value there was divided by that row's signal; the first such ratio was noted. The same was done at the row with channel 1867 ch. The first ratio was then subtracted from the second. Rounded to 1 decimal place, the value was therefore 0.3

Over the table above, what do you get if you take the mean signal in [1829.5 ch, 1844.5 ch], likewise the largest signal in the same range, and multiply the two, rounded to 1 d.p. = 2.2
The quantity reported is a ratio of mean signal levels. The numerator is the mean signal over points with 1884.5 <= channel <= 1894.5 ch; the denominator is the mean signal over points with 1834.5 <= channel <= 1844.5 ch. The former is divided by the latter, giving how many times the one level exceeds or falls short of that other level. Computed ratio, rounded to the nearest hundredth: 0.96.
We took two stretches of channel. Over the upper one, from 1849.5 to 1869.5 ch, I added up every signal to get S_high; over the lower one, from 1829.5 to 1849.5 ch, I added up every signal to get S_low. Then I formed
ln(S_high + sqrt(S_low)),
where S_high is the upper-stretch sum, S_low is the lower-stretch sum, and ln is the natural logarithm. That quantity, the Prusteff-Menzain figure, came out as 1.88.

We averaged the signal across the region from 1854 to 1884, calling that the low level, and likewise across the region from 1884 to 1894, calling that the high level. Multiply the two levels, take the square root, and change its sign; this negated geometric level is -1.24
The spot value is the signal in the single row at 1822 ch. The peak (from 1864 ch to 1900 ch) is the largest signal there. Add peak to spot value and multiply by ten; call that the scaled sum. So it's 28.1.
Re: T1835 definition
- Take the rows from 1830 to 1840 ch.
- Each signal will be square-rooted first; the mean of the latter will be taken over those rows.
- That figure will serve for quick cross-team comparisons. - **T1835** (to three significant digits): 1.19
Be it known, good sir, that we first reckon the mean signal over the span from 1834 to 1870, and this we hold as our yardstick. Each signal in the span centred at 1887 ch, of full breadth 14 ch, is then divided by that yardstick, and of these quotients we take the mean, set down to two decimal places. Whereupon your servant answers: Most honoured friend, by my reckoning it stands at 1.13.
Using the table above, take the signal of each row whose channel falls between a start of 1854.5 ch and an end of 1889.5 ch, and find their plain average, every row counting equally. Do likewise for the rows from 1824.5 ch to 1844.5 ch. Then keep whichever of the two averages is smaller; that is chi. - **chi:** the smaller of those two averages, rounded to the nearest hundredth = 1.15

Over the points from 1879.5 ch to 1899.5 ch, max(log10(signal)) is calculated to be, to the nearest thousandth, 0.157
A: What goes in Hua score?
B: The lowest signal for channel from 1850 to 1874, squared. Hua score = 0.51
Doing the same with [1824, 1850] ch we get 1.86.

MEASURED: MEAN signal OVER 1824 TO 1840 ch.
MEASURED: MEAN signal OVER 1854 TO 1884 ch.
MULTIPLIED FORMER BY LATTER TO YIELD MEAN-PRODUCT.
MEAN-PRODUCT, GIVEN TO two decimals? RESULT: 1.57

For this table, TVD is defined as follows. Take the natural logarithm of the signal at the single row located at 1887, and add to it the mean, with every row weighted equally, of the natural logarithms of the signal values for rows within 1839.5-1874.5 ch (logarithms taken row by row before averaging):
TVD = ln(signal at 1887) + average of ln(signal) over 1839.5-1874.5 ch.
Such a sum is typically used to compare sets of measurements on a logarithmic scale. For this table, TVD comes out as 0.51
